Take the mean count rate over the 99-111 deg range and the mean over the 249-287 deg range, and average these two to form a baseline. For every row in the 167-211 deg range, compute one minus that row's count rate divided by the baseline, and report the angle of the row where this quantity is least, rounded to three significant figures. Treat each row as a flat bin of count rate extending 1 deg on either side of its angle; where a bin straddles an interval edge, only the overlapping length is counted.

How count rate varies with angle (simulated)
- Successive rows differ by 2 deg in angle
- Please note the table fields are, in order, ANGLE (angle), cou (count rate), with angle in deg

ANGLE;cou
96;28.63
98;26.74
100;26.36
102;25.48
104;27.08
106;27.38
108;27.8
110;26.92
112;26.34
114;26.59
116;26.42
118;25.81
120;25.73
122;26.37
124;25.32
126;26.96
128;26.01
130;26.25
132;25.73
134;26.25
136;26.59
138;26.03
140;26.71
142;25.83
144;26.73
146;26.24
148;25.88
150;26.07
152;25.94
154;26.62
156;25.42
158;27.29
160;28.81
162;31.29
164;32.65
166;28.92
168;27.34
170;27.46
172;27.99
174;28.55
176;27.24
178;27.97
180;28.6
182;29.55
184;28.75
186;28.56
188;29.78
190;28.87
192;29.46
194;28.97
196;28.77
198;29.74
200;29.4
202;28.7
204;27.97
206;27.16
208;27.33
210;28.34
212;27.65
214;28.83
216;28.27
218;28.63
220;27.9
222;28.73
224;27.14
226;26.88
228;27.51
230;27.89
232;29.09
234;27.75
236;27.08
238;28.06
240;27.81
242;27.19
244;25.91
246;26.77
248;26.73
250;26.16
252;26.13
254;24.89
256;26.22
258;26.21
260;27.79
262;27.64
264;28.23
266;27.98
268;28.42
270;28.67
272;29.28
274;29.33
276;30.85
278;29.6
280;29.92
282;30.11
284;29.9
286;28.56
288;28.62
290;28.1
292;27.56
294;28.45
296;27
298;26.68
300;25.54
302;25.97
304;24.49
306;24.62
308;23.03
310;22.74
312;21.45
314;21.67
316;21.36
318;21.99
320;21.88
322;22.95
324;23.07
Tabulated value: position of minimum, 188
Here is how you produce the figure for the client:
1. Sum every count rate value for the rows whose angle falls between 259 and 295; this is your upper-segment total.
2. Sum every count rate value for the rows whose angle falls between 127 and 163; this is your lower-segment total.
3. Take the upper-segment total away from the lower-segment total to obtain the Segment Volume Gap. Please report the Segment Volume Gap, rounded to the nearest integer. -39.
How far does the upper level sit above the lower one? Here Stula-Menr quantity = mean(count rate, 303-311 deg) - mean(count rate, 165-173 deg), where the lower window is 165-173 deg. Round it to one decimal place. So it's -4.2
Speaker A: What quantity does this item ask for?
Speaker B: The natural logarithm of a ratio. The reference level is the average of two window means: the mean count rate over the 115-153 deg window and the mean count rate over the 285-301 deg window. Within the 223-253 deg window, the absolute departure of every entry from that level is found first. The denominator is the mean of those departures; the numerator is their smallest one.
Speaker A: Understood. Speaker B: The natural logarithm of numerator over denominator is -3.4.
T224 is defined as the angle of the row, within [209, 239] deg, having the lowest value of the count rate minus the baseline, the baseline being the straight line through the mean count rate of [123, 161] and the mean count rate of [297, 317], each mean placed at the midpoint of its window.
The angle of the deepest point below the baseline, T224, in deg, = 226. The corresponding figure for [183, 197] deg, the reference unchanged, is 186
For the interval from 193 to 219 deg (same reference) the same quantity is 206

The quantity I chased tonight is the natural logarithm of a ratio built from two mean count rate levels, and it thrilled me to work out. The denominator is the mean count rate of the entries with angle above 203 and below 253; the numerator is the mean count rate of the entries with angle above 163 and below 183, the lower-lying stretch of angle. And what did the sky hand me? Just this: 0.038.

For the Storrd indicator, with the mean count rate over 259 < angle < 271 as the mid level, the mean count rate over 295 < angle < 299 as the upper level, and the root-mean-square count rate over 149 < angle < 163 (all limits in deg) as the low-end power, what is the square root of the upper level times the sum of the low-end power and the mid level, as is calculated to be 38.6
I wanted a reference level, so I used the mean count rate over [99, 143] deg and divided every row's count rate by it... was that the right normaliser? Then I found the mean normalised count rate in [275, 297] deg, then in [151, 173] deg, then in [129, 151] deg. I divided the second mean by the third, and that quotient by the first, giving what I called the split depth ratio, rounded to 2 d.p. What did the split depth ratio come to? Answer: 0.98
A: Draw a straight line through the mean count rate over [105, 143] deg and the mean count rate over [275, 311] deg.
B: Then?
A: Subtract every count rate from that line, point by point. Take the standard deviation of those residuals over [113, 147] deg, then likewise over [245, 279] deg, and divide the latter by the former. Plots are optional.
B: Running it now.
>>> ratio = 4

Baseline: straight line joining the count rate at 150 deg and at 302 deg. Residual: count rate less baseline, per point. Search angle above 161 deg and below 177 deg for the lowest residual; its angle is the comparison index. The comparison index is 176 deg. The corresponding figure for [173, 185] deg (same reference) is 176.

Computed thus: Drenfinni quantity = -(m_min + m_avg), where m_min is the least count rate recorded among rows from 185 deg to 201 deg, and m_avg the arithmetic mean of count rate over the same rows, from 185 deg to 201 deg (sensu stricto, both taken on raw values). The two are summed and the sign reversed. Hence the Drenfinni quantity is -57.8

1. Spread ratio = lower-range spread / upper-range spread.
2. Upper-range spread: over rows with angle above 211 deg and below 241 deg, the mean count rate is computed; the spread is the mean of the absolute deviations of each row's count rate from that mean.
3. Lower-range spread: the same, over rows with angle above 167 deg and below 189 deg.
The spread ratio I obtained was 1.3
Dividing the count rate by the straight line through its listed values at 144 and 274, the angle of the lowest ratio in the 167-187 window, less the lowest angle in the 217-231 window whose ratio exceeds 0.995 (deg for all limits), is -42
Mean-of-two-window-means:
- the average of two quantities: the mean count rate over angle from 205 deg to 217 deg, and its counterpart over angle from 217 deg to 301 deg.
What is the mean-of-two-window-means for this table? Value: 27.9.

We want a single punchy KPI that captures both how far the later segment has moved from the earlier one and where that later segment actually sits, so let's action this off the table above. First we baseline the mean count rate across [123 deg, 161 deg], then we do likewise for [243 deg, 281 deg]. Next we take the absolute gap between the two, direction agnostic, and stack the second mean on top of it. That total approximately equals 29.1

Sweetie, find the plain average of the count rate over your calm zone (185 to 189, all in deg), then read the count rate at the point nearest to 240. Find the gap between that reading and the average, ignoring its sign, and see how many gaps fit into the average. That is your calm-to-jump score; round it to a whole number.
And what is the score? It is 21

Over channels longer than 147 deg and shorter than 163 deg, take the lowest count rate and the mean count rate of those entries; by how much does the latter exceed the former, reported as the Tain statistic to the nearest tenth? 1.7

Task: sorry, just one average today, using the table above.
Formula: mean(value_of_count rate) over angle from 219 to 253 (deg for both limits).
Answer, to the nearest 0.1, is 27.3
